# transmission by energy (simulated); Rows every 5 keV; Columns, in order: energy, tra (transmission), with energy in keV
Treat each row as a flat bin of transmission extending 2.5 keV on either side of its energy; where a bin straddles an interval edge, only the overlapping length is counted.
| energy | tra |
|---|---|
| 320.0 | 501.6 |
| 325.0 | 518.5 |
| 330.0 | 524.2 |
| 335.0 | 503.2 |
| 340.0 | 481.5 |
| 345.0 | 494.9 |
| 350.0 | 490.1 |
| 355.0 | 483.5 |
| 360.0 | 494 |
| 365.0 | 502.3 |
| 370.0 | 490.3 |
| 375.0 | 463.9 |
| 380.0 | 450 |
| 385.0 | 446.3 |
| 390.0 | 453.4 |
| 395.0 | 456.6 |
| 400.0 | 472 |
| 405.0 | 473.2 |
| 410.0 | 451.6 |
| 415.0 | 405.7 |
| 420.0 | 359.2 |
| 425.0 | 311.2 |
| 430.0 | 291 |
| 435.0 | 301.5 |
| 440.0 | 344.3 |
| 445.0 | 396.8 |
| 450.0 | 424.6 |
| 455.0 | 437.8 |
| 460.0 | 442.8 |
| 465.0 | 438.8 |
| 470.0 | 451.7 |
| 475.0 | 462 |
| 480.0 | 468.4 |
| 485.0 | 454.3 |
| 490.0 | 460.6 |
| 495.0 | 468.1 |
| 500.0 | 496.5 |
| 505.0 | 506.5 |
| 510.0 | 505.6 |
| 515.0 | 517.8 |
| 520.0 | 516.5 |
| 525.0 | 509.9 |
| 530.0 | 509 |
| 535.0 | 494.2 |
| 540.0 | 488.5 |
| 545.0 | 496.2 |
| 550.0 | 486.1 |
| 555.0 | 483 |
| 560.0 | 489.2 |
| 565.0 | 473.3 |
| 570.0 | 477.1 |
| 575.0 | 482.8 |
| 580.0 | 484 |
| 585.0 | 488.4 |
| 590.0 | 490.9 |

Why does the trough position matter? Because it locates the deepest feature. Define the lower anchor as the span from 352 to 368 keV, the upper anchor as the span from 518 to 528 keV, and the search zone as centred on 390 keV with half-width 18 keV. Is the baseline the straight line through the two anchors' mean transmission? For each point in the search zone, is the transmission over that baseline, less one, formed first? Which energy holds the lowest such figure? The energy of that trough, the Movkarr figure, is 385.0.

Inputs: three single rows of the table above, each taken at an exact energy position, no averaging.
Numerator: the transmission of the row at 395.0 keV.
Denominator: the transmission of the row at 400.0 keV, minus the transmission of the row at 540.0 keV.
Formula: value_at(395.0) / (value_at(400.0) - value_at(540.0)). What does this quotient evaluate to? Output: -28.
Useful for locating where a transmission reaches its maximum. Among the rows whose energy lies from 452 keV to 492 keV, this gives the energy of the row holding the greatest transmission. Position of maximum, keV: 480.0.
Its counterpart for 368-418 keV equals 370.0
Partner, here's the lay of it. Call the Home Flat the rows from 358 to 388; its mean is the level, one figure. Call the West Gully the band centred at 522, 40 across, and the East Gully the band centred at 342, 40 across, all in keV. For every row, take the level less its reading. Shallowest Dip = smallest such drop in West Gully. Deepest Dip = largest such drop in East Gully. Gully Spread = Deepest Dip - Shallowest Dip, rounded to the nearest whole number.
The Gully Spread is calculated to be 36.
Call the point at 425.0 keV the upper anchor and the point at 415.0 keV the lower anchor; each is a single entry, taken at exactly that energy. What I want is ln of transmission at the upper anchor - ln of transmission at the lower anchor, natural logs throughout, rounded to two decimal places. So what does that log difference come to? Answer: -0.27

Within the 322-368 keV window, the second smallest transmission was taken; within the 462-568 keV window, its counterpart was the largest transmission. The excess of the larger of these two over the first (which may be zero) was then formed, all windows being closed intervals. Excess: 34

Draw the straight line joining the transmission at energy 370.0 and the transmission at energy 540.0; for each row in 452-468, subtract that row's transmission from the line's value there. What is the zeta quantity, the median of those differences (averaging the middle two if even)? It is 50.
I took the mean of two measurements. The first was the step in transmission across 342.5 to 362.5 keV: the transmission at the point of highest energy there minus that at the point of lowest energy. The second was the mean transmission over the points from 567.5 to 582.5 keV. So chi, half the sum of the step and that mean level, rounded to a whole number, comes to 240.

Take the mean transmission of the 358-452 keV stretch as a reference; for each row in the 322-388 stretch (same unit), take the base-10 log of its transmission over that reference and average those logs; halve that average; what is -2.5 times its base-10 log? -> 3.7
